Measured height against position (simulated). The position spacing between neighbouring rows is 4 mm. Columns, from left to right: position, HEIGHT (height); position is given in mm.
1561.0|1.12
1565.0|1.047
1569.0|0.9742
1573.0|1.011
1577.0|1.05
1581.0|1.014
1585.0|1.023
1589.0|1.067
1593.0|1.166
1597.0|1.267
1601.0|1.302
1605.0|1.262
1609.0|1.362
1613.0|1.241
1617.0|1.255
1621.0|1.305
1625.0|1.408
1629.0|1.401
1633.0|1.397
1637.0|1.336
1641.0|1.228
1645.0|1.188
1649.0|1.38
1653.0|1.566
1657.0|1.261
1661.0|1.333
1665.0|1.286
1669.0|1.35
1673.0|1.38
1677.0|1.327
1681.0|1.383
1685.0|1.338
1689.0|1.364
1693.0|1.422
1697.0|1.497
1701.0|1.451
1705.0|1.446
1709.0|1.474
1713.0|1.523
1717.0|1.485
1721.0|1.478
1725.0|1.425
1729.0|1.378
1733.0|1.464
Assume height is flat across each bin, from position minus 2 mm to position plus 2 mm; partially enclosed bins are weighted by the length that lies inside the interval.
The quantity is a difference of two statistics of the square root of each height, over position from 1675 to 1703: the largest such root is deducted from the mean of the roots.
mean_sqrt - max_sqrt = -0.042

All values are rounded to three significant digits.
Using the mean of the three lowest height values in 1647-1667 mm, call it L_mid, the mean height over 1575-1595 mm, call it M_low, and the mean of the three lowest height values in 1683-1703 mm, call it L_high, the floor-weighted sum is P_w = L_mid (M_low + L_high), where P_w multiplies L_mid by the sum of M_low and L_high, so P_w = 3.15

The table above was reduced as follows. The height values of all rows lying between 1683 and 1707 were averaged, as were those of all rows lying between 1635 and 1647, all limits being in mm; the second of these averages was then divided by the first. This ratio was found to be 0.88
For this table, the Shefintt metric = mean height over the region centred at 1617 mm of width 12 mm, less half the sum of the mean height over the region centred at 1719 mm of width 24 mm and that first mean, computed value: -0.10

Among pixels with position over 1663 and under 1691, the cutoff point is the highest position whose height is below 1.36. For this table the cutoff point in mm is 1685.0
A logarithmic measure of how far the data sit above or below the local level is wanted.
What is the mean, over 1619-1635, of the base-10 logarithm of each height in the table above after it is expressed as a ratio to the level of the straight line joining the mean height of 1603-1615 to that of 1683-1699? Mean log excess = 0.0204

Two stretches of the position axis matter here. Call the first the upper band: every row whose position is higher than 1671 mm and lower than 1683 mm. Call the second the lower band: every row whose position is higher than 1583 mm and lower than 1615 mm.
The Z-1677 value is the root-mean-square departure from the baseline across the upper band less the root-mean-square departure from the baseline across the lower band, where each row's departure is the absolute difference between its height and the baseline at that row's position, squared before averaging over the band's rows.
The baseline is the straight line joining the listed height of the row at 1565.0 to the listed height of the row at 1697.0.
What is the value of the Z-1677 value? -0.03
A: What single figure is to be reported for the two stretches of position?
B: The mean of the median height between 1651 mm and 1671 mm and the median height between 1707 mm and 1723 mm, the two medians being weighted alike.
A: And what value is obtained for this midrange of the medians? 1.41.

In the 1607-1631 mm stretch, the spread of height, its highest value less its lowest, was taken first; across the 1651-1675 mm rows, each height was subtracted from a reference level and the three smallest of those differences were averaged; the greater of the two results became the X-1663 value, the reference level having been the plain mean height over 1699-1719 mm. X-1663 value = 0.17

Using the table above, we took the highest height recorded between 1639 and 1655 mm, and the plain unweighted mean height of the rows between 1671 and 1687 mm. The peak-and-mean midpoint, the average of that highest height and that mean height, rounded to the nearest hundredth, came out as 1.46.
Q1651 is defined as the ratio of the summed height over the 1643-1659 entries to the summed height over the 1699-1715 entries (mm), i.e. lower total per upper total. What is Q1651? 0.92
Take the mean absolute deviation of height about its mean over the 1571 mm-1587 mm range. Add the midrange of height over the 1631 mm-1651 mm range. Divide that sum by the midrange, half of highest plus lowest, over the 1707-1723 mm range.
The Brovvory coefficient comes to 0.871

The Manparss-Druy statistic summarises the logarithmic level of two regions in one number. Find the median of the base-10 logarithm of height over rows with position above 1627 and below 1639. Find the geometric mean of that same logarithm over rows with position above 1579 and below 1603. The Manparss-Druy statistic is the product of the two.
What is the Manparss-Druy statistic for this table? 0.005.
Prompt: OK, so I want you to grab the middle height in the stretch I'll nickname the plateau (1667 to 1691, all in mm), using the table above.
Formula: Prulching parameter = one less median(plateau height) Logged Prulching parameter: -0.36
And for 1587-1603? -0.22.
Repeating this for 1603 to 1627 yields -0.28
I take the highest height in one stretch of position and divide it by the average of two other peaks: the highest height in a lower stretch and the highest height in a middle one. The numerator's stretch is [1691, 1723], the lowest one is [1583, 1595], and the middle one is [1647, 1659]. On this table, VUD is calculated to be 1.11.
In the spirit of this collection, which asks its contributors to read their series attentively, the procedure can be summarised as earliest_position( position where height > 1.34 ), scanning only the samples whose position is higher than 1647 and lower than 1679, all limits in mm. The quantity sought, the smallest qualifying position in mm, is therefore 1649.0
